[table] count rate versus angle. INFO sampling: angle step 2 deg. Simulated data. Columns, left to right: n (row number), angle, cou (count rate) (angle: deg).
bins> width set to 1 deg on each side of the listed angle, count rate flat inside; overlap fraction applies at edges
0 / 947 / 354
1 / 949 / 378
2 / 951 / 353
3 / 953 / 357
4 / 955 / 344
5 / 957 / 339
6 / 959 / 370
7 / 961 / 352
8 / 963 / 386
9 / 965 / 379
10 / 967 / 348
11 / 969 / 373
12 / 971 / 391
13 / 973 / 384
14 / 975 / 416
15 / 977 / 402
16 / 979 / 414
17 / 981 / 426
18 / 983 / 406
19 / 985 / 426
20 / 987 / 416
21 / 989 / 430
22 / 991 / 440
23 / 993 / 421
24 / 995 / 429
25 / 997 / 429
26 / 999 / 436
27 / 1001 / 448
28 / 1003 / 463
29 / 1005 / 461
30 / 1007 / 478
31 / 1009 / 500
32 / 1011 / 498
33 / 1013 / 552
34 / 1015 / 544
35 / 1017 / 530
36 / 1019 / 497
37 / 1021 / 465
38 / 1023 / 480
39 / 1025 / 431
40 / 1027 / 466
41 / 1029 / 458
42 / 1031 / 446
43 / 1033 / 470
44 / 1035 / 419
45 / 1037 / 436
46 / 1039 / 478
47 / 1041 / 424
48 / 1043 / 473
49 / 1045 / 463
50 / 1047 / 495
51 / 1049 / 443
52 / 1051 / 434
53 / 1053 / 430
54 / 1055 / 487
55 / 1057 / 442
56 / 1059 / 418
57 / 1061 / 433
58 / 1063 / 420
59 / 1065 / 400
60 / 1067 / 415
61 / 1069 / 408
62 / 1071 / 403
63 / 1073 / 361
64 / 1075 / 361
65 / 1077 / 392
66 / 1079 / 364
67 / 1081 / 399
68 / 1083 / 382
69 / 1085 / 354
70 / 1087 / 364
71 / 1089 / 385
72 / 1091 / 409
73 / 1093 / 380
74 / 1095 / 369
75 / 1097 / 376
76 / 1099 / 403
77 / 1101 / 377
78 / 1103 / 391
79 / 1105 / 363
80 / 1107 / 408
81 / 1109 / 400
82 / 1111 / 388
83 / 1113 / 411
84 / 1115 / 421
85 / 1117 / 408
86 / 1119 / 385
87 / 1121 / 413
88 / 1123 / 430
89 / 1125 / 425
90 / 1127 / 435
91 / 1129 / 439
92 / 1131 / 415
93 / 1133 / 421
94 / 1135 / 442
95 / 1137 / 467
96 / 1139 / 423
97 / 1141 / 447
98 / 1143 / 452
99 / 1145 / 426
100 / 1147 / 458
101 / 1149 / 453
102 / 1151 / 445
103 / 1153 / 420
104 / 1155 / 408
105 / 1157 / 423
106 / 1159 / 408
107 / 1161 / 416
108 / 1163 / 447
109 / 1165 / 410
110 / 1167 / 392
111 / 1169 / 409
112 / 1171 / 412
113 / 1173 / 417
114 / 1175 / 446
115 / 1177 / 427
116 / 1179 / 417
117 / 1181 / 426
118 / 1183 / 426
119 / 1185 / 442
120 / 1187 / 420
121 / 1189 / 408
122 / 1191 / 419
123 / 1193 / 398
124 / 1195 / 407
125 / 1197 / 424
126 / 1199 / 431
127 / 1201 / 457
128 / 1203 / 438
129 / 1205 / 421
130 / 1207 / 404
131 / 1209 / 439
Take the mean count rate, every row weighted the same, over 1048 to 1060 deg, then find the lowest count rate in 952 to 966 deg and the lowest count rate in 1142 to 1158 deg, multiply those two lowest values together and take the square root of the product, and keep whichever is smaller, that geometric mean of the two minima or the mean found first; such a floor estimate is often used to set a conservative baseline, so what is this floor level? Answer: 372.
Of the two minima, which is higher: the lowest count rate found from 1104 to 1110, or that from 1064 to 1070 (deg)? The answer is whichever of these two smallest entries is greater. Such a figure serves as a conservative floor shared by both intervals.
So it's 400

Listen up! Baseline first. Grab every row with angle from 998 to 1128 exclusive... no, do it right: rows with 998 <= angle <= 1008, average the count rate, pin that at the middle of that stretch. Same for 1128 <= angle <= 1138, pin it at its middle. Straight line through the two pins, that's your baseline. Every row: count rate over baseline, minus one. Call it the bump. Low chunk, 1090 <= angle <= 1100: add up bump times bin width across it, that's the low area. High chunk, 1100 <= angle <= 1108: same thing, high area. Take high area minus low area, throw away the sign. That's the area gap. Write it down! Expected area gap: 0.22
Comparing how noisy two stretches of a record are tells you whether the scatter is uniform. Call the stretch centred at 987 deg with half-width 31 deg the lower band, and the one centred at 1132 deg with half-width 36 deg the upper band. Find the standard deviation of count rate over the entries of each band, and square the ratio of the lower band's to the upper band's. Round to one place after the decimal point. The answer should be 4.9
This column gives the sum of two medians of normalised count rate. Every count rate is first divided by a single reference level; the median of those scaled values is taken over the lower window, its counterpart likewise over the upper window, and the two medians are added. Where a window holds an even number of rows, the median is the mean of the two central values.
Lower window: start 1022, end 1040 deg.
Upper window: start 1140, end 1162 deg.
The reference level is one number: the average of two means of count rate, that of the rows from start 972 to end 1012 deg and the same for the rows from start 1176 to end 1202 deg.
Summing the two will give 2.06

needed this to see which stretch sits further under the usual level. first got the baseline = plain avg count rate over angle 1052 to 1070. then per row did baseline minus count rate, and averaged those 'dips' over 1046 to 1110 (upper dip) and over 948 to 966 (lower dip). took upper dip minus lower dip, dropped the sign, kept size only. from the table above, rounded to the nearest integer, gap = 40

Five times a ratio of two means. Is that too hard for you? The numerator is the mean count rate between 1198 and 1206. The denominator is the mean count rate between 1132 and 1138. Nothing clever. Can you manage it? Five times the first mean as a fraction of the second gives 4.9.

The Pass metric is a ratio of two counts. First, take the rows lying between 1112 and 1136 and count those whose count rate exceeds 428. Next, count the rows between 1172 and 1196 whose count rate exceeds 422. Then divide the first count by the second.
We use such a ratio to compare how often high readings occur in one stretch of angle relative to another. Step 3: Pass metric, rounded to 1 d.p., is 0.8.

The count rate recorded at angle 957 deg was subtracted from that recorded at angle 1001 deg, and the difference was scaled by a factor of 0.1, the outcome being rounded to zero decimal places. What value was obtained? 11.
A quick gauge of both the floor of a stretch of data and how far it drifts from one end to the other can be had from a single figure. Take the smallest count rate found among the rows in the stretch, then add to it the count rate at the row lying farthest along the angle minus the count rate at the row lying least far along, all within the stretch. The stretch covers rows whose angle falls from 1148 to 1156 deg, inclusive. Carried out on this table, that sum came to 363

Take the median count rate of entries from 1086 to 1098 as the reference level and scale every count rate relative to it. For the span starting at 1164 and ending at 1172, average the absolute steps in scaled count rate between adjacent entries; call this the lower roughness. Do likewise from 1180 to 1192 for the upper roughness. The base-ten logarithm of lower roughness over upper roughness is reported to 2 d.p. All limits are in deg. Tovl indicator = 0.02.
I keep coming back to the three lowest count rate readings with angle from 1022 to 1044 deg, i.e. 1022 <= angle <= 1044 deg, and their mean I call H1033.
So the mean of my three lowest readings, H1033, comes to 425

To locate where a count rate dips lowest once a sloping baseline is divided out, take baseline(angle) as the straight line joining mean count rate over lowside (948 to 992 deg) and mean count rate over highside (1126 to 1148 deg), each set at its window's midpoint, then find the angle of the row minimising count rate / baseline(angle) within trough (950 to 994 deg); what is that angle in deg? 957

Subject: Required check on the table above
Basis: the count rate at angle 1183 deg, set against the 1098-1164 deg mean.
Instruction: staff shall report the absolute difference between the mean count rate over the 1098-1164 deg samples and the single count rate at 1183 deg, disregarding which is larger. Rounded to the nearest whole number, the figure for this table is 6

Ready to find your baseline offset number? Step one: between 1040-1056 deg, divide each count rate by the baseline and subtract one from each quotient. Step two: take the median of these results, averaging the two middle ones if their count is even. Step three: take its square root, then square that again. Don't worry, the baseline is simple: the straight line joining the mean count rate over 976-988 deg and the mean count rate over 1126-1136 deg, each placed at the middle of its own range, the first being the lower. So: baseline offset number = 0.074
